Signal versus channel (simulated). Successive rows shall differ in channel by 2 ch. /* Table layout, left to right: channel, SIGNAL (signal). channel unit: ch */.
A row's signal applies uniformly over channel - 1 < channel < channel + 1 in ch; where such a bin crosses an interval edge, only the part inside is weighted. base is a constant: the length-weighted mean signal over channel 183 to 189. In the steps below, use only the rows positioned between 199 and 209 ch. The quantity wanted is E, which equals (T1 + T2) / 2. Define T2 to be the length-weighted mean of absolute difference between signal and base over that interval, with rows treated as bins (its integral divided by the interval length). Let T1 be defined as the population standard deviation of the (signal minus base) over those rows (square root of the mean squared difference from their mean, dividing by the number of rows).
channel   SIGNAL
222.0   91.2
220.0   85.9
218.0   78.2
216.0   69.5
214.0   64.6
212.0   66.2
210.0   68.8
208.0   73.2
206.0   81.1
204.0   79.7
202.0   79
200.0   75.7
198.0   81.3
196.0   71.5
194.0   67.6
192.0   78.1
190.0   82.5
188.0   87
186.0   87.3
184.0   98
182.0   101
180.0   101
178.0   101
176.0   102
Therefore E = 8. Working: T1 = 2.9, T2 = 13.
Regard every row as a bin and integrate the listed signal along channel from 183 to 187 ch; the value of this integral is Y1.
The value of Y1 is 371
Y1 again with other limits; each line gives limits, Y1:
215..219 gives 295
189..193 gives 321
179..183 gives 404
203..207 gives 322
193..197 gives 278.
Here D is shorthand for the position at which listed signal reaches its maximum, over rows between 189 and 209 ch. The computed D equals 190.0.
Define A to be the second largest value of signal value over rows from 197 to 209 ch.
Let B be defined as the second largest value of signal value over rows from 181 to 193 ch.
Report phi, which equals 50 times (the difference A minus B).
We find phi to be -845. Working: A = 81.1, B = 98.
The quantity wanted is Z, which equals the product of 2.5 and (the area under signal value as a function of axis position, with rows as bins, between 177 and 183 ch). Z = 1515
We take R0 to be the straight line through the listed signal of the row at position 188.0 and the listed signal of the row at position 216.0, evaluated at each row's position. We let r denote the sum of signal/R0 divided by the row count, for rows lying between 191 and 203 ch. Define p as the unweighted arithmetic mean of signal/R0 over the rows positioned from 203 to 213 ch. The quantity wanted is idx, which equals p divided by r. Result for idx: 1.06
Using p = 0.99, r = 0.93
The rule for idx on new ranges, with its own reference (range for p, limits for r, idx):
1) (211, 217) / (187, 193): 0.98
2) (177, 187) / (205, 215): 1.11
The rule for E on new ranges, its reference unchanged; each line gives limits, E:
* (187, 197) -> 10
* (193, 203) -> 10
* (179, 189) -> 7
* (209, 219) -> 13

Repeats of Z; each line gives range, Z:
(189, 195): 1141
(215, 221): 1168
